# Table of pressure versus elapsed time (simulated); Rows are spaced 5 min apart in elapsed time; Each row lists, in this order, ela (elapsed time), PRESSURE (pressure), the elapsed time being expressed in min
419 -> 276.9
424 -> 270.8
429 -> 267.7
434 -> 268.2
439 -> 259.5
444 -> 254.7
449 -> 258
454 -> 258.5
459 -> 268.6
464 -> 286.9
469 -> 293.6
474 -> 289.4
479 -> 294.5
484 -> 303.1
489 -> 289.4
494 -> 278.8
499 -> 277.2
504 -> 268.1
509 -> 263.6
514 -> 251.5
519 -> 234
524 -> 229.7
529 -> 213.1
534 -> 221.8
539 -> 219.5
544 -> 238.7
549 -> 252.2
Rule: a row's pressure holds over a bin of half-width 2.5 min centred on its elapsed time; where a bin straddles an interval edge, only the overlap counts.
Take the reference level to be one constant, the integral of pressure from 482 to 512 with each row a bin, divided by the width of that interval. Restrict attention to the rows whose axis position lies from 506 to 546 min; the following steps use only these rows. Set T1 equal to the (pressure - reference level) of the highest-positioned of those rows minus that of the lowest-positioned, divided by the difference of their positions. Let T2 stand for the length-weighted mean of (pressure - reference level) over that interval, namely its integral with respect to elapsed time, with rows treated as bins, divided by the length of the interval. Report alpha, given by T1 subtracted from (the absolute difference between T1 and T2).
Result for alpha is 45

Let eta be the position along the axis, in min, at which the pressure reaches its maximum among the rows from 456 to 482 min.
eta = 479 min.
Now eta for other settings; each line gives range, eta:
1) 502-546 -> 504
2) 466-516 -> 484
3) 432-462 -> 459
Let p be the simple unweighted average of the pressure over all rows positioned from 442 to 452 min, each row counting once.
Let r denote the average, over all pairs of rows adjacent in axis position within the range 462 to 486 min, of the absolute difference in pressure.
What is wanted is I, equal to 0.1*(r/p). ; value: 0.0024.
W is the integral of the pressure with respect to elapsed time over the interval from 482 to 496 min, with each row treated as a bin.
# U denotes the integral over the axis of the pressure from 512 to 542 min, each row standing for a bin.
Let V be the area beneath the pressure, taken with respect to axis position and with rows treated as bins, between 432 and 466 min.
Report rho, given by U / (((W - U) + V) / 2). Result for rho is 2.2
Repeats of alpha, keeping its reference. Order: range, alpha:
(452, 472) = 2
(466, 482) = 13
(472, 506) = 8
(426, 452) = 17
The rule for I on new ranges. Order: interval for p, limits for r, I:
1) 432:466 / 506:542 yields 0.0039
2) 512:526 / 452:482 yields 0.0037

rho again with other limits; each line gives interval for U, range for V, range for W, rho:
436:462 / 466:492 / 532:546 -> 3.4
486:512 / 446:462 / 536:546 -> -20.9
